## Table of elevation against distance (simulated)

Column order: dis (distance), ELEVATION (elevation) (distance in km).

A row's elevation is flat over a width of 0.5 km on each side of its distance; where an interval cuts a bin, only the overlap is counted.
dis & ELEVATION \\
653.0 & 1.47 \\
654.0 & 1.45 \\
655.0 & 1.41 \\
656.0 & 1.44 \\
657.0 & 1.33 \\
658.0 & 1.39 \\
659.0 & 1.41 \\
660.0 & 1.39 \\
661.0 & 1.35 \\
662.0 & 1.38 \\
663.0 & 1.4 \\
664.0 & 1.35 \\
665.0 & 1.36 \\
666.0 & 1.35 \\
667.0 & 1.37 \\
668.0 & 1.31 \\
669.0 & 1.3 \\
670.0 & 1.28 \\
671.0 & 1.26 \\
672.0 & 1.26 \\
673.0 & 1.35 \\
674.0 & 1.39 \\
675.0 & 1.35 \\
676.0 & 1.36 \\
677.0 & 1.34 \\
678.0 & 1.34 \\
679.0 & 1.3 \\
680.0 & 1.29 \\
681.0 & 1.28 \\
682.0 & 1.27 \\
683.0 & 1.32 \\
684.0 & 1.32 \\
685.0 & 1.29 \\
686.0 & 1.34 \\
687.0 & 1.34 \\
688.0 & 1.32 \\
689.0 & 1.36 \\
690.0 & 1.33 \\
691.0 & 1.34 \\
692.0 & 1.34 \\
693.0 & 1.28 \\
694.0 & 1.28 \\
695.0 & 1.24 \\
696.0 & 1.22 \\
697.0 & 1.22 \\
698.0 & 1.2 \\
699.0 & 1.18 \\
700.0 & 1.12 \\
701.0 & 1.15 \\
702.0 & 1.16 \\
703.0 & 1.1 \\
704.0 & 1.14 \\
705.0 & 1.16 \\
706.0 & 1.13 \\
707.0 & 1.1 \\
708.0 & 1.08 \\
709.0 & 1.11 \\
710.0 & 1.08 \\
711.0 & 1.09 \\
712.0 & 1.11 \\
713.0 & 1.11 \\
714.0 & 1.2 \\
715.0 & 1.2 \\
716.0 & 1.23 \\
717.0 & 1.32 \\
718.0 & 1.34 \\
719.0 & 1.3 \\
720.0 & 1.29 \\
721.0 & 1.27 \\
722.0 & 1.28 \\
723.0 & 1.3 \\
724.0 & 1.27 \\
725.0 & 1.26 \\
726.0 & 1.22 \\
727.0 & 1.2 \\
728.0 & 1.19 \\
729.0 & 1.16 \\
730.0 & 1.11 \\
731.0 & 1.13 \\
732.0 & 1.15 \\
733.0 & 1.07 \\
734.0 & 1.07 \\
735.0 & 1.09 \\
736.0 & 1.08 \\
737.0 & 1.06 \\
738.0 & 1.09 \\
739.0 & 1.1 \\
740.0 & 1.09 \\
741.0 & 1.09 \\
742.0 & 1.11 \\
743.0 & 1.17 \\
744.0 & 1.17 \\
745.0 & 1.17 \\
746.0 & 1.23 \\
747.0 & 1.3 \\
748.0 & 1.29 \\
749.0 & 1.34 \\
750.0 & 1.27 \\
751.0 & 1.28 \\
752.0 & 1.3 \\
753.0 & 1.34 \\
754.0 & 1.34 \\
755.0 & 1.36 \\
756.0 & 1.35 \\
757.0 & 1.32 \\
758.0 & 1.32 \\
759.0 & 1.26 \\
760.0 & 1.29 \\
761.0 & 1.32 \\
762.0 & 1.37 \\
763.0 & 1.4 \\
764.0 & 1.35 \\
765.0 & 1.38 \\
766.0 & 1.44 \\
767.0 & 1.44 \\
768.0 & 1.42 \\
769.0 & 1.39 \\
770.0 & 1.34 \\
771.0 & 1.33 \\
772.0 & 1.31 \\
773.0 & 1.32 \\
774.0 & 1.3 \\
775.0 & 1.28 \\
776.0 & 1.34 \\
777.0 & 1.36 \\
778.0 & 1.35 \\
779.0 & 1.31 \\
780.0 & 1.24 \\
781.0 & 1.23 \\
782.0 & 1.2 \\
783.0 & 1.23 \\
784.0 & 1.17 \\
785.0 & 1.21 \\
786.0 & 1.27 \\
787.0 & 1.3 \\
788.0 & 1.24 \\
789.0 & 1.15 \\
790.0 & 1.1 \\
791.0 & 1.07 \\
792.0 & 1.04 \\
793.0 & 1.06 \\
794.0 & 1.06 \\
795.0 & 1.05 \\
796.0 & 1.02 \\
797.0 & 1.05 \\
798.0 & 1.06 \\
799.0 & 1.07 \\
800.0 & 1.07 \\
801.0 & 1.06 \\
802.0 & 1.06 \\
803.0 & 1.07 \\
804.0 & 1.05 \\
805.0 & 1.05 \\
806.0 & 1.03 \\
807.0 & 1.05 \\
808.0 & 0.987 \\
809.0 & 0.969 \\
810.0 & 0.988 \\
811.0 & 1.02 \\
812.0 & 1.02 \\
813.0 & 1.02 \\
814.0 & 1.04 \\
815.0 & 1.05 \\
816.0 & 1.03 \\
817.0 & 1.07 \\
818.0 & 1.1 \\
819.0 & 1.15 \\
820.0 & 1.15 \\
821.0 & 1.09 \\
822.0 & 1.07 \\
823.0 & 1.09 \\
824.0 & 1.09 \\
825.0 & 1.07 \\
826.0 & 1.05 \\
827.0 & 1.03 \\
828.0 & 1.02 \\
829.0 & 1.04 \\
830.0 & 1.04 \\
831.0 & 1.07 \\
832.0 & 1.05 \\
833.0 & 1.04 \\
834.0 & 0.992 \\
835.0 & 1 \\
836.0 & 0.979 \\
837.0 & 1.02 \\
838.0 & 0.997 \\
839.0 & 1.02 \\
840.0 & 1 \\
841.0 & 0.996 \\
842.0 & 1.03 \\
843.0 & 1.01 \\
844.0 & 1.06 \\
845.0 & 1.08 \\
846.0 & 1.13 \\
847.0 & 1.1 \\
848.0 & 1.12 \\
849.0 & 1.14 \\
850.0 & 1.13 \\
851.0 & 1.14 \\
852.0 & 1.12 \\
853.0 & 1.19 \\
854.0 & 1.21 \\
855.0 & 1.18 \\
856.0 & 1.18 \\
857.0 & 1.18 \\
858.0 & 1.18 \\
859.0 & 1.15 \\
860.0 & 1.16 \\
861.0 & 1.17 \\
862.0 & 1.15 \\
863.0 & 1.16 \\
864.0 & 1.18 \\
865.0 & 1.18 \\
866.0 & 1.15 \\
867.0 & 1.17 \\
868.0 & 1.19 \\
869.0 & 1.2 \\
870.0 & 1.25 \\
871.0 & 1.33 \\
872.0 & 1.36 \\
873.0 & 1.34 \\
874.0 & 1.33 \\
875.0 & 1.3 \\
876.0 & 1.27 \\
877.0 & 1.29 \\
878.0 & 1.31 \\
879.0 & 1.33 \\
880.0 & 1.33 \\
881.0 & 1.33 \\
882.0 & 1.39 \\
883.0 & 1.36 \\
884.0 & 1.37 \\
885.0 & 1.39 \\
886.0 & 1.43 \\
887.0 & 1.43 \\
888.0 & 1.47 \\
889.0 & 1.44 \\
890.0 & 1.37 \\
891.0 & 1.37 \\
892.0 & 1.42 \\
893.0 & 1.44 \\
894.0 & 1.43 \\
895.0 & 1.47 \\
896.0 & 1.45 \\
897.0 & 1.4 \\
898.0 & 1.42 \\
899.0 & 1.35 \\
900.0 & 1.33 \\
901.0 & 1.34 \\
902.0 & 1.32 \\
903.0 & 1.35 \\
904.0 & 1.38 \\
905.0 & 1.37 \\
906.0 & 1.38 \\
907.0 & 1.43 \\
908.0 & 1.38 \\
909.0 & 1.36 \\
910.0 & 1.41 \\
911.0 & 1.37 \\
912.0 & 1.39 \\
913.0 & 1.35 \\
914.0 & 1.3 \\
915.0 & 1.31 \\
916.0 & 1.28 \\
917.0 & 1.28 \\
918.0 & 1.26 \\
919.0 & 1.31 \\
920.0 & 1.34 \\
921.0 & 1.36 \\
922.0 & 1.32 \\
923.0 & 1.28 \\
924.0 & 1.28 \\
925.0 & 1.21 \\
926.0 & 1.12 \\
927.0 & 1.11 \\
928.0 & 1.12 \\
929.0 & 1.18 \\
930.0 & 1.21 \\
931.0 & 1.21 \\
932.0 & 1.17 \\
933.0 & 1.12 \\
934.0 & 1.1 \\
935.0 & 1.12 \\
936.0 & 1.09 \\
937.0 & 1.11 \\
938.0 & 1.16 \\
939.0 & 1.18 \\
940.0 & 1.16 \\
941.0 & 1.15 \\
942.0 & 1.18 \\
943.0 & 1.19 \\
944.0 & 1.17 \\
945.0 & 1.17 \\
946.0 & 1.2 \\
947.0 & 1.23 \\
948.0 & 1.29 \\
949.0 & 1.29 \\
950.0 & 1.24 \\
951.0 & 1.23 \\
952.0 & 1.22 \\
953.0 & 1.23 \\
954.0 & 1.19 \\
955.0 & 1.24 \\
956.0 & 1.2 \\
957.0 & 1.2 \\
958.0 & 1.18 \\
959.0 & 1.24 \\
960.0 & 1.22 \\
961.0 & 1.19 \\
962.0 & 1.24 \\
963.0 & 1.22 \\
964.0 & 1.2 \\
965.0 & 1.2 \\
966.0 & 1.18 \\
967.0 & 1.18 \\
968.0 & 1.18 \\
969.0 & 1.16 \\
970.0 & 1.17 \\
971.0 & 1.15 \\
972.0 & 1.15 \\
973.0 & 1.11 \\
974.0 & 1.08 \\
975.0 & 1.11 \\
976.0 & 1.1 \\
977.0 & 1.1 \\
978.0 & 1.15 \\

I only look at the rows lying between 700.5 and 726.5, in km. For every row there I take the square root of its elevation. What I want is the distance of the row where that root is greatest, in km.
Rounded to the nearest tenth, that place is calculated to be 718.0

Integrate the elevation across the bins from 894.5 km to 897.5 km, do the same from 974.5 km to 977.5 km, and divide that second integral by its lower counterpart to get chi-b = 0.77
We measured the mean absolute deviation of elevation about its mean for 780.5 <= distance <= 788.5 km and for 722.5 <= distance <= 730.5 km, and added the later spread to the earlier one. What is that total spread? 0.078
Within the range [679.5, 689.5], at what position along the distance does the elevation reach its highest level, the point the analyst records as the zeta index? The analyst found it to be 689.0 km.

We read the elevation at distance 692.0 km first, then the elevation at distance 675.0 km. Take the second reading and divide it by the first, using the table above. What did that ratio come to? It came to 1.01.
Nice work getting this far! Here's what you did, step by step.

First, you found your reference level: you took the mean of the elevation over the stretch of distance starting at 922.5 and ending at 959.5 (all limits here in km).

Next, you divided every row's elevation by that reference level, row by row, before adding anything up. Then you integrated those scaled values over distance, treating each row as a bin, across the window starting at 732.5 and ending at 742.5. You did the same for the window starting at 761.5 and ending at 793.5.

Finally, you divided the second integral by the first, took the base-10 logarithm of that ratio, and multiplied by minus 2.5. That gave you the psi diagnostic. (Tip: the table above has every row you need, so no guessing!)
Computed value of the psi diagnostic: -1.4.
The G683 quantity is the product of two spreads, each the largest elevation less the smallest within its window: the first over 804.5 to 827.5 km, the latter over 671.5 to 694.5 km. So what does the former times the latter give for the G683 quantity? 0.024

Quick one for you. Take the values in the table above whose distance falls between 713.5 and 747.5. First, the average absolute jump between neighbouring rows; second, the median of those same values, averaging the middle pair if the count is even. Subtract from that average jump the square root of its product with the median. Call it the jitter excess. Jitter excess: -0.15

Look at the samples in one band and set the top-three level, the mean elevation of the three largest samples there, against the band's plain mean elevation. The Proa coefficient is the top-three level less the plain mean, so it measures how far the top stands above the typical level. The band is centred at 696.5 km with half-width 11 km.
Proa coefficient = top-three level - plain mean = 0.117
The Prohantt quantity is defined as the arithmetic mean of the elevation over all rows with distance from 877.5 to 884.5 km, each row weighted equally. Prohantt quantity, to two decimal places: 1.35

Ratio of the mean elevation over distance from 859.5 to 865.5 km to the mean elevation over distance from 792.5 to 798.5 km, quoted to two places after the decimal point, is 1.11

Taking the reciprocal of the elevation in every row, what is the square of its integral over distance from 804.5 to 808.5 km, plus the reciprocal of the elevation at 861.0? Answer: 16.0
